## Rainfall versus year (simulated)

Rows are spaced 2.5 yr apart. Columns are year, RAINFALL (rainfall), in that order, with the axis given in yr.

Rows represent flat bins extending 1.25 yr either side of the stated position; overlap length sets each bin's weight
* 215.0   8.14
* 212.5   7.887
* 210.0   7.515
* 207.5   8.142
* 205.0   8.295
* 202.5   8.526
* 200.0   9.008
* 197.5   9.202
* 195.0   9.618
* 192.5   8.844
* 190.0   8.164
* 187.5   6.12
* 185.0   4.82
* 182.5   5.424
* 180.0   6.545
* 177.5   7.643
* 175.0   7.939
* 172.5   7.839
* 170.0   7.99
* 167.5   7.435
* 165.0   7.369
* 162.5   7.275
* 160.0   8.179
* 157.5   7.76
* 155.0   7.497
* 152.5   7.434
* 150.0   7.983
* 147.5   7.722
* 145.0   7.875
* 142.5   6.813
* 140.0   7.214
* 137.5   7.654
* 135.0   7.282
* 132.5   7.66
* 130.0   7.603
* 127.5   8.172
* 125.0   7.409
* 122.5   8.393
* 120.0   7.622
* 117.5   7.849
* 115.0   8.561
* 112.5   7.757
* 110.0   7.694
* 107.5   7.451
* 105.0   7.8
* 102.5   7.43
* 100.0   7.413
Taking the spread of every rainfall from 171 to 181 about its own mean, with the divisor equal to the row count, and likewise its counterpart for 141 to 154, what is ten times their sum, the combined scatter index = 9.8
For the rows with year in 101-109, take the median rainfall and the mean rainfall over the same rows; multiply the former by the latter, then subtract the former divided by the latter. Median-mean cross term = 55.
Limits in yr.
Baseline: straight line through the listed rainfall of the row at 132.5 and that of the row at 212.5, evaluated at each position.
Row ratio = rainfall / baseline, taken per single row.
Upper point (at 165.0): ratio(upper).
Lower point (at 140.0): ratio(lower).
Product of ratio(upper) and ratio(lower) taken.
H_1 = 0.89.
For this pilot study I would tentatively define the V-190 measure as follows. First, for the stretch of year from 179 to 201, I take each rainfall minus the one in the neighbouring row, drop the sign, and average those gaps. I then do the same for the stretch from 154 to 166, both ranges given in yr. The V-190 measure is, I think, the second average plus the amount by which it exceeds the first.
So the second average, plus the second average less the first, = -0.05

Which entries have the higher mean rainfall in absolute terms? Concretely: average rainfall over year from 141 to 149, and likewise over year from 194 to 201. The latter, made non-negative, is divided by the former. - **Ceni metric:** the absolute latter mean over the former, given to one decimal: 1.2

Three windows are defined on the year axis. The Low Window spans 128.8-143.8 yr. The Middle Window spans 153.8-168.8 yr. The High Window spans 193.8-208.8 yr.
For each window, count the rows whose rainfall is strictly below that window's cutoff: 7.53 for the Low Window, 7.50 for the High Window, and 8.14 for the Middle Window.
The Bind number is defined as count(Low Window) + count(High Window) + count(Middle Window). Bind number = 8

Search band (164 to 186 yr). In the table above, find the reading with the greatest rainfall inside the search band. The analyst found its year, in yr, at 170.0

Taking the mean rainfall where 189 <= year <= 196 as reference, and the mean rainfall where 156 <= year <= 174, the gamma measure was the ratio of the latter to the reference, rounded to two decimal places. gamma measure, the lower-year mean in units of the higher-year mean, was 0.87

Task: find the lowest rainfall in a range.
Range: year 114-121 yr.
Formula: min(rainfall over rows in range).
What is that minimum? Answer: 7.622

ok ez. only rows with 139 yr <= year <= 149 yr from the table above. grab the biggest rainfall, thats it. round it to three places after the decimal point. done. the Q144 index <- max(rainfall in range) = 7.875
